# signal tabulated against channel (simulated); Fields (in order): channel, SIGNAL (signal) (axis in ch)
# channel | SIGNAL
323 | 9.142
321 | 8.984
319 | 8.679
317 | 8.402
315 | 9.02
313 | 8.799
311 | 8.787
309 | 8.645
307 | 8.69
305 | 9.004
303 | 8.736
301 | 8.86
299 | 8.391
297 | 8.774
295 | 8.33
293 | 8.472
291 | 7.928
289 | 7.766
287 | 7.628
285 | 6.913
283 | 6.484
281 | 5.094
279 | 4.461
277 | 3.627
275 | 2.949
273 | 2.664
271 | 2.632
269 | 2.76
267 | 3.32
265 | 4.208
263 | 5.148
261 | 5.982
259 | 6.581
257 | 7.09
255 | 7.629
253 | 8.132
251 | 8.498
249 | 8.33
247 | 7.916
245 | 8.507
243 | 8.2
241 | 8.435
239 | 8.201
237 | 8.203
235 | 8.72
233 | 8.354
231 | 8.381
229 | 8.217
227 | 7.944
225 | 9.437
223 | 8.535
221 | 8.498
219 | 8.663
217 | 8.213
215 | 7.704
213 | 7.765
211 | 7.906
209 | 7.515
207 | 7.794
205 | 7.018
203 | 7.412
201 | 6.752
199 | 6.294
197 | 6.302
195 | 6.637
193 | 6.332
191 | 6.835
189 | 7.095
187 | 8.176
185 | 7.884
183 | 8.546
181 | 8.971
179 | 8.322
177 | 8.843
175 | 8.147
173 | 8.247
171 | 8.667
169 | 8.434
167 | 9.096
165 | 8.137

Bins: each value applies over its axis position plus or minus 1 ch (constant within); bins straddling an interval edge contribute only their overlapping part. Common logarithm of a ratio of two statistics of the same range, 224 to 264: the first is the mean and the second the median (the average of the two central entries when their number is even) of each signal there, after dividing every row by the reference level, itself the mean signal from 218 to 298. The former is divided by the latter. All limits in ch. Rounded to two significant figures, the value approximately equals -0.017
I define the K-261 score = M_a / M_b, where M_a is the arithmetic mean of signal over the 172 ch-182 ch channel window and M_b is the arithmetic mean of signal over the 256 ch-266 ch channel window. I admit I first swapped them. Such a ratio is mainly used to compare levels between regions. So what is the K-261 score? 1.5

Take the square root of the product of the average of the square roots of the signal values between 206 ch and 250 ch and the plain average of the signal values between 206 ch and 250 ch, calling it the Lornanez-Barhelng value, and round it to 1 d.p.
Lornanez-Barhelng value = 4.9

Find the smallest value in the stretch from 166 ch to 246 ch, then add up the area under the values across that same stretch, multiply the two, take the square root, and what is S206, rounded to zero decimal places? 63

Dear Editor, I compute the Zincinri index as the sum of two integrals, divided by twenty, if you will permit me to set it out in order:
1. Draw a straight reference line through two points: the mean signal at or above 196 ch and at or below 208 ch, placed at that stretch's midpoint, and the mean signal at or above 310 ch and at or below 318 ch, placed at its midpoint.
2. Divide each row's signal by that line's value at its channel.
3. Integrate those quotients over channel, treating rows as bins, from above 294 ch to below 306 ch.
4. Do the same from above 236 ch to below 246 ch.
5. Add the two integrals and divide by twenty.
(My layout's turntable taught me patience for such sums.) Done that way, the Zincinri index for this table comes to 1.2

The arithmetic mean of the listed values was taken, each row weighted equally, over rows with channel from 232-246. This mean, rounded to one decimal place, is 8.4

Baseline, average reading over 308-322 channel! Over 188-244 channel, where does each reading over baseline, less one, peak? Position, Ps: 225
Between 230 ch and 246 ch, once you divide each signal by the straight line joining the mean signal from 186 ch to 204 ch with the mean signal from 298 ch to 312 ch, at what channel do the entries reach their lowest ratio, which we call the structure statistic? 243 ch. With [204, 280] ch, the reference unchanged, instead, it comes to 271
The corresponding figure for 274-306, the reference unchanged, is 275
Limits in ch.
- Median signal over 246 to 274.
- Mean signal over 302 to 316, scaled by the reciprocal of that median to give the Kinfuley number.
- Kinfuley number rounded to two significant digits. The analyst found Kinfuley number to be 1.4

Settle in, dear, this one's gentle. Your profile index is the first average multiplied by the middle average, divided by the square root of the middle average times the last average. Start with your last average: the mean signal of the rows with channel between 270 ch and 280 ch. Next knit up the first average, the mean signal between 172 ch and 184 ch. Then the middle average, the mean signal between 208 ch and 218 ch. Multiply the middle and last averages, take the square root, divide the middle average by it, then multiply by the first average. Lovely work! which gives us 13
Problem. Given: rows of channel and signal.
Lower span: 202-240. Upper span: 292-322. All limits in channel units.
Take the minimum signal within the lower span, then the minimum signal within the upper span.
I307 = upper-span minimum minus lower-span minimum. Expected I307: 1.3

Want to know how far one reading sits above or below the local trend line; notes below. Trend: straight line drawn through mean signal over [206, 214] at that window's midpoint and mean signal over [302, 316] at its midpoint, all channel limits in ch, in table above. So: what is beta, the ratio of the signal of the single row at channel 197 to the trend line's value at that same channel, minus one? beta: -0.17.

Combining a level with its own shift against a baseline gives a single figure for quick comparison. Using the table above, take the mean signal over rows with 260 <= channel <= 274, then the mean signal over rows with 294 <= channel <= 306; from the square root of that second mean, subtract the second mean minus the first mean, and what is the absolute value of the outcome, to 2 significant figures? 1.9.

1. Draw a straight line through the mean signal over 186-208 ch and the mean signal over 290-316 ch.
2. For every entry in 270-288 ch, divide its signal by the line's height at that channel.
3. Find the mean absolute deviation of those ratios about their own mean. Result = 0.19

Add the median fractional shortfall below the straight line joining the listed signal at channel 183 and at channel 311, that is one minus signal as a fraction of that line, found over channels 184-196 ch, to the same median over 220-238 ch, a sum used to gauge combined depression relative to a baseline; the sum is 0.22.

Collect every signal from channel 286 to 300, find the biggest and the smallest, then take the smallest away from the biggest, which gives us 1.1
